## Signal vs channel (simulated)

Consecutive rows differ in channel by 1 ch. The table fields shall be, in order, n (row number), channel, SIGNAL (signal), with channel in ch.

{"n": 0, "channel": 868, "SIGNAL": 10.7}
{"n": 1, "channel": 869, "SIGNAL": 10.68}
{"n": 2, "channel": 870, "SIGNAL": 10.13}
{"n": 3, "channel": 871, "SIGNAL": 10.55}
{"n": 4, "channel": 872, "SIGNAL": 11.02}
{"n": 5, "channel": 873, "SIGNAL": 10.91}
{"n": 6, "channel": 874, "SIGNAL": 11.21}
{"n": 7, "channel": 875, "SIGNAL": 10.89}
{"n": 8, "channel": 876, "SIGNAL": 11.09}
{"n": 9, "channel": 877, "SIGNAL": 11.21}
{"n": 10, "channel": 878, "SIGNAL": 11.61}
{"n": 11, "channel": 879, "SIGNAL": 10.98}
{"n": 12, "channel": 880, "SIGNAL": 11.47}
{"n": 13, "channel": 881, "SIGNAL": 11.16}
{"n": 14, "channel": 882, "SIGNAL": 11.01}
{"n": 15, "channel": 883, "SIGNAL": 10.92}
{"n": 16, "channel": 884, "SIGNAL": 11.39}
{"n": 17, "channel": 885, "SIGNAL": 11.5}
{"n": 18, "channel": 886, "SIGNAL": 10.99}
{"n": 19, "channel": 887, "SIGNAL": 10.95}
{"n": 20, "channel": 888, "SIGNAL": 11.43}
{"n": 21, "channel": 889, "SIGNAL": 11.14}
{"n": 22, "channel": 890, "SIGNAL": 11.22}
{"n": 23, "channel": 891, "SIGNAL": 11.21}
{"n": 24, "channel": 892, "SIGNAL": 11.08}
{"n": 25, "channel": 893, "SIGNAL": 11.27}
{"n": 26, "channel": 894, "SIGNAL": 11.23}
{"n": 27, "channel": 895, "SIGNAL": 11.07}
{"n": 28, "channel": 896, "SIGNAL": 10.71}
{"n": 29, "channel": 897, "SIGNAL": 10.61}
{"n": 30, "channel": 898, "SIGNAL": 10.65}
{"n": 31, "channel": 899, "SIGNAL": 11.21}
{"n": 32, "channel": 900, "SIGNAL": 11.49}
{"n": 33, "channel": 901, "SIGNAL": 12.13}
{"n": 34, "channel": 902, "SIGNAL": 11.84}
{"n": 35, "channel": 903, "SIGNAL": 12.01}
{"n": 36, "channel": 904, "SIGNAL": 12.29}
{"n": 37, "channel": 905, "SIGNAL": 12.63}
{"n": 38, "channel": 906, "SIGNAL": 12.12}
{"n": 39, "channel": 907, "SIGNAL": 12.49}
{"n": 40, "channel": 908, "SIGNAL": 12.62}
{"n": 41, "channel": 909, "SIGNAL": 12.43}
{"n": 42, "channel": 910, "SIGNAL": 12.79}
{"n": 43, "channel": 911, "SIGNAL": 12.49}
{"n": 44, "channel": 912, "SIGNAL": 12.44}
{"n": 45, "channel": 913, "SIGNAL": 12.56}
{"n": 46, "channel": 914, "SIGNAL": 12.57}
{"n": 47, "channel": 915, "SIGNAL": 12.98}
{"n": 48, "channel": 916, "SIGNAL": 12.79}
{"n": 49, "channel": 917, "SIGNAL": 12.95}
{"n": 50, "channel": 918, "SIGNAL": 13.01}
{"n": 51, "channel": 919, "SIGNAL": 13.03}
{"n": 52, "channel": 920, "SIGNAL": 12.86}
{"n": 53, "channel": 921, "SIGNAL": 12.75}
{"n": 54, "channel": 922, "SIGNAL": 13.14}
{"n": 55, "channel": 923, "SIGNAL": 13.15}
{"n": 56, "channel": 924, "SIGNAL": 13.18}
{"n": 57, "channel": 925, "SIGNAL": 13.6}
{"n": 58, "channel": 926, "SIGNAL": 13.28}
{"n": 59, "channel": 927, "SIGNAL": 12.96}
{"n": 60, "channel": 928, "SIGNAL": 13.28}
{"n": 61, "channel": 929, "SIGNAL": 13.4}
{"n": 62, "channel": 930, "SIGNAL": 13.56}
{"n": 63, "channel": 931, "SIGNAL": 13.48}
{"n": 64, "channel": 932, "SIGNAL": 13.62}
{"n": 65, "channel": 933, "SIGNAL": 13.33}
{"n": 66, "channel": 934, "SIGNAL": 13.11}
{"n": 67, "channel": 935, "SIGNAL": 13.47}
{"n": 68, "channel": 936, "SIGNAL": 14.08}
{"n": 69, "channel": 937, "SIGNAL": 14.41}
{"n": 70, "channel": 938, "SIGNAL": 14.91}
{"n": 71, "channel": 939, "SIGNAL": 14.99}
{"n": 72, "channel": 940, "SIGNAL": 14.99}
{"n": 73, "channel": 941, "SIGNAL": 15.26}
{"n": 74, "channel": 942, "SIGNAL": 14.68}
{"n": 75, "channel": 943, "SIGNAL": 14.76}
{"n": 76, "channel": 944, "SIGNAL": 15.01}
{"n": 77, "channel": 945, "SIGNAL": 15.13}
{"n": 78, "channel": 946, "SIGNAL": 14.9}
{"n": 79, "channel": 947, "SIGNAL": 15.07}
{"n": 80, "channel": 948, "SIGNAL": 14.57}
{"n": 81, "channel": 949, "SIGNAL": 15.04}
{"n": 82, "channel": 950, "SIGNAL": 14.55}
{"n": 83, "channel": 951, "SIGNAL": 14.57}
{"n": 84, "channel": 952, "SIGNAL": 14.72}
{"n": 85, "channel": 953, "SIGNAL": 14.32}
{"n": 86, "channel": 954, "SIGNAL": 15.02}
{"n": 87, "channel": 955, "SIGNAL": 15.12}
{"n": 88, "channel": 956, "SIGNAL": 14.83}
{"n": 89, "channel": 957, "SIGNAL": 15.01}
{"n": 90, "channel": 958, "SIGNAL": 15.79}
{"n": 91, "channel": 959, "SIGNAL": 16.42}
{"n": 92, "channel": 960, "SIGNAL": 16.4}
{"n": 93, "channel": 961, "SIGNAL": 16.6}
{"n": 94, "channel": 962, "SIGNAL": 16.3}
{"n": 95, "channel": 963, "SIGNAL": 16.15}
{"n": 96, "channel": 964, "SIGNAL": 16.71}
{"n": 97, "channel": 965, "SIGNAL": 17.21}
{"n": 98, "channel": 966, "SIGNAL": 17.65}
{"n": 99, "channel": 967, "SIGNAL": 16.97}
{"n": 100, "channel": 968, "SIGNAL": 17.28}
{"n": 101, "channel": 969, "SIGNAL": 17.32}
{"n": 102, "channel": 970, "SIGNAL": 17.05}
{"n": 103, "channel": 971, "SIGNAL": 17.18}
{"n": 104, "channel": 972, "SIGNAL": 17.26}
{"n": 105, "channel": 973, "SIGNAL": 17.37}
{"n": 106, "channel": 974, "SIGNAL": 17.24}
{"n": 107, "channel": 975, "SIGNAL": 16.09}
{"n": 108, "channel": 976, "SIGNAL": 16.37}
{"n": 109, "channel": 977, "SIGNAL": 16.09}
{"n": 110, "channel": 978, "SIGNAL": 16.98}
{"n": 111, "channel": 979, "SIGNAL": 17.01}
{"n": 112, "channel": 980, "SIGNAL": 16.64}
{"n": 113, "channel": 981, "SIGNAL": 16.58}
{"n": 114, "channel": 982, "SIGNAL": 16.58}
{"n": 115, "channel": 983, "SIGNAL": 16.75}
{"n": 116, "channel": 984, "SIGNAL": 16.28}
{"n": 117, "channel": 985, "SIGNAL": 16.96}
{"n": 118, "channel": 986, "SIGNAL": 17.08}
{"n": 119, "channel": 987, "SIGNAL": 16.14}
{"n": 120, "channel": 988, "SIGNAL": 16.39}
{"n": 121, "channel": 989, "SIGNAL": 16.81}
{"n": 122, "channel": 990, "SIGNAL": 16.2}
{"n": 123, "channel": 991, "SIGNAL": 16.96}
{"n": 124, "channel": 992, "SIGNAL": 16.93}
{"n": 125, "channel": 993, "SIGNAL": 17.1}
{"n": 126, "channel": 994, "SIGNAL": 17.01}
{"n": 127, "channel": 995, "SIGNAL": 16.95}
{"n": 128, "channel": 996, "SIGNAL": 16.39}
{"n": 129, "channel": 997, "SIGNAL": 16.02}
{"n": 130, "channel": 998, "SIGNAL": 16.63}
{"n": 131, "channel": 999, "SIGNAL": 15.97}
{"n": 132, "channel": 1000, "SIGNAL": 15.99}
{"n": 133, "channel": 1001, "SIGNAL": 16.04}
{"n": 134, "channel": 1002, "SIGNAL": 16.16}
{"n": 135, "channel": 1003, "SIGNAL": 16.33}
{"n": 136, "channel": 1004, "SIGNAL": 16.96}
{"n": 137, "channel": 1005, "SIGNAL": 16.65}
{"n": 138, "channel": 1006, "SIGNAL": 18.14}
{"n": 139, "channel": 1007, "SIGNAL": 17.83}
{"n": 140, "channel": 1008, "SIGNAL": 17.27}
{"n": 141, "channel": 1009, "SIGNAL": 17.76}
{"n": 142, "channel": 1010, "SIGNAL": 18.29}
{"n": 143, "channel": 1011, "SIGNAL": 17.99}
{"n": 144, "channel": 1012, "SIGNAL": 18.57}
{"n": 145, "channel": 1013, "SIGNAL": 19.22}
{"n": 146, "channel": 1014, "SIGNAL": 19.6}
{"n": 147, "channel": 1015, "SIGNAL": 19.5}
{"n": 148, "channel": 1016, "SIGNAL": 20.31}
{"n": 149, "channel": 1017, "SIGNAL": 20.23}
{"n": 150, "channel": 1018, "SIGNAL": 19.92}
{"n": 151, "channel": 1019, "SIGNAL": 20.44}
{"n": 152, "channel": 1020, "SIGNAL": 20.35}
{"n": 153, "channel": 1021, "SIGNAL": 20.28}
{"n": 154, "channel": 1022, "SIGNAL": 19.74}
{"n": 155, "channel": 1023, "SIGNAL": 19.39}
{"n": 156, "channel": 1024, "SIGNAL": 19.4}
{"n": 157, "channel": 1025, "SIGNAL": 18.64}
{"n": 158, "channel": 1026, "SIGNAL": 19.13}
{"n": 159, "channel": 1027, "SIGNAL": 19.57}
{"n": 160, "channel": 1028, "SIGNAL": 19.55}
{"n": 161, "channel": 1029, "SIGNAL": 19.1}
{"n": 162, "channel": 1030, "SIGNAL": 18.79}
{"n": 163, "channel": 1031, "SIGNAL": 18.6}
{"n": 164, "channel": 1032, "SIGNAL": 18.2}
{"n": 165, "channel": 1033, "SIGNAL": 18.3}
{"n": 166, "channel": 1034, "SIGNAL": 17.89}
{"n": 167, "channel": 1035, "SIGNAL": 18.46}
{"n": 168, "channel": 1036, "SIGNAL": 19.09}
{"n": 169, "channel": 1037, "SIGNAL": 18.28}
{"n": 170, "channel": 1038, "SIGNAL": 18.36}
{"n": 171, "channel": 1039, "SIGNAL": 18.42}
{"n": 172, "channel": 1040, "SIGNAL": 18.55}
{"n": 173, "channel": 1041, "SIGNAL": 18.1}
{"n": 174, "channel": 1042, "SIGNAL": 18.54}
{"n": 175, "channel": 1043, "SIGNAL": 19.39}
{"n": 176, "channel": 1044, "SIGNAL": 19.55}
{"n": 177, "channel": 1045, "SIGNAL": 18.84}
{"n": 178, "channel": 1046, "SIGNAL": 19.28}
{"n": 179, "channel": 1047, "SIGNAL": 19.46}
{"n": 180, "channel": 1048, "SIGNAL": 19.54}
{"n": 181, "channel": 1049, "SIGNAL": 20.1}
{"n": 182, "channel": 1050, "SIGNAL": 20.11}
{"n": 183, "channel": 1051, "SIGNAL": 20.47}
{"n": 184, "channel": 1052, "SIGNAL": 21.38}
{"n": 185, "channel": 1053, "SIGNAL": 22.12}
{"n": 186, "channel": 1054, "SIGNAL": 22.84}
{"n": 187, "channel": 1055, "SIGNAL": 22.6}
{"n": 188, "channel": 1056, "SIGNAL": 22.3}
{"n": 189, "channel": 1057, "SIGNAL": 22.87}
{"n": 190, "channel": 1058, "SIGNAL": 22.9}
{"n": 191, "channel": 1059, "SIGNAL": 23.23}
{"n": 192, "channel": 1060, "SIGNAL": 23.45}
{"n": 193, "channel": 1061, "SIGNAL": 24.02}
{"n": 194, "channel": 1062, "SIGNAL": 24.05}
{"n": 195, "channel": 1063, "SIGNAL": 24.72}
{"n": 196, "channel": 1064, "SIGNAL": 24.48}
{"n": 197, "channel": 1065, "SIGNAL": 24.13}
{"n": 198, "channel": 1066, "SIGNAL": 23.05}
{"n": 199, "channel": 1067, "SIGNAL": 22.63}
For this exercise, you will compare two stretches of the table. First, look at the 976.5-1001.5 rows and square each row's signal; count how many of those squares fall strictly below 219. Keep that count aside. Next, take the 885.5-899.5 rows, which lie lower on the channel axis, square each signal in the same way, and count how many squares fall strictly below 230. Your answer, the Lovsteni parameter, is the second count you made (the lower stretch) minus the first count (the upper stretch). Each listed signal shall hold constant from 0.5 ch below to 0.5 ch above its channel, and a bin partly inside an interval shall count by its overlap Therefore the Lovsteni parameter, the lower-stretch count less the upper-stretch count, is 14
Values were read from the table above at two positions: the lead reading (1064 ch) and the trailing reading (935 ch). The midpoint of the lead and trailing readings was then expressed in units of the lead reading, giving 0.78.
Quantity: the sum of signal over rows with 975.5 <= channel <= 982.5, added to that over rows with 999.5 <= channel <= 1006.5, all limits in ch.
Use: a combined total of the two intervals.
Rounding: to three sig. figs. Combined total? 233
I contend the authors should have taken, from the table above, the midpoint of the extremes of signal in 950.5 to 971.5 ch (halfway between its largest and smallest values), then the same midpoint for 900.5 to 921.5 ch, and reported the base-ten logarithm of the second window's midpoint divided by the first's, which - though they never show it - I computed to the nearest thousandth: -0.109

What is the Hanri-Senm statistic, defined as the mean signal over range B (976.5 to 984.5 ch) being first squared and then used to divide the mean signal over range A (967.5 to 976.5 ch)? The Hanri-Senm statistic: 0.062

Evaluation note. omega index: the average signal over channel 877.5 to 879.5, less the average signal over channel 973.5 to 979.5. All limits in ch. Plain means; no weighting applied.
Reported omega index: -5.3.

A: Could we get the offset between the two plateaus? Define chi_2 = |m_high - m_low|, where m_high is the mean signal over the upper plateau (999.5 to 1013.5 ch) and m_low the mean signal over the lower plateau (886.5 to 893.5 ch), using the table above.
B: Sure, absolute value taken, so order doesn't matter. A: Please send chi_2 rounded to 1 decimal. 6.2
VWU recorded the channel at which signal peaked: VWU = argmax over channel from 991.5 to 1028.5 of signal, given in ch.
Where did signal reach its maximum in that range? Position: 1019 ch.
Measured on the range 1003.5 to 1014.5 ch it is 1014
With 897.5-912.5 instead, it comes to 910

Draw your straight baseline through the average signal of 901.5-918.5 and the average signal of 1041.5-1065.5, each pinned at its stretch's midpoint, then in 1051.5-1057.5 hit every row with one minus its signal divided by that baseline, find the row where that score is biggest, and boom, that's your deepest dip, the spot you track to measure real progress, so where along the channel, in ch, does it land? 1052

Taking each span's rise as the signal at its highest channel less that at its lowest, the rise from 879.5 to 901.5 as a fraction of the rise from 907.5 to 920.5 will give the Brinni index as 3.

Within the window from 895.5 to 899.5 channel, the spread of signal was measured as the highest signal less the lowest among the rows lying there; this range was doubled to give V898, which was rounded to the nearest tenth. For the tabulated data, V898 1.2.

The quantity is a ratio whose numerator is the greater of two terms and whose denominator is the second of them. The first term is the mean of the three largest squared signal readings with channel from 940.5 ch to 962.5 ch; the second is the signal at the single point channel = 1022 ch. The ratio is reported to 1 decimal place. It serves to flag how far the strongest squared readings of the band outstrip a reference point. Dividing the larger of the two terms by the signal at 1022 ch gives 13.7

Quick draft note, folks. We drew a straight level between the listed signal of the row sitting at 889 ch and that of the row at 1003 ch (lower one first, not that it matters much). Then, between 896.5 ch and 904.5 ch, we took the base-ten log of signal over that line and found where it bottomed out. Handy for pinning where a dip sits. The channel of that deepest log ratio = 898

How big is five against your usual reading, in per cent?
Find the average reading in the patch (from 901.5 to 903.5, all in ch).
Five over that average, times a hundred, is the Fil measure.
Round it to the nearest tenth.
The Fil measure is 41.9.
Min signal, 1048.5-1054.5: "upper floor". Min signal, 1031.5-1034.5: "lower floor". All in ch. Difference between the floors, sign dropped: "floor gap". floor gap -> 2.2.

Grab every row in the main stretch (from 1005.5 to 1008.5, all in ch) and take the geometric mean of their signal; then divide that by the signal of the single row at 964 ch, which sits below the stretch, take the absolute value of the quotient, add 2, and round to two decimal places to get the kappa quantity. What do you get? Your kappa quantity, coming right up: 3.06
